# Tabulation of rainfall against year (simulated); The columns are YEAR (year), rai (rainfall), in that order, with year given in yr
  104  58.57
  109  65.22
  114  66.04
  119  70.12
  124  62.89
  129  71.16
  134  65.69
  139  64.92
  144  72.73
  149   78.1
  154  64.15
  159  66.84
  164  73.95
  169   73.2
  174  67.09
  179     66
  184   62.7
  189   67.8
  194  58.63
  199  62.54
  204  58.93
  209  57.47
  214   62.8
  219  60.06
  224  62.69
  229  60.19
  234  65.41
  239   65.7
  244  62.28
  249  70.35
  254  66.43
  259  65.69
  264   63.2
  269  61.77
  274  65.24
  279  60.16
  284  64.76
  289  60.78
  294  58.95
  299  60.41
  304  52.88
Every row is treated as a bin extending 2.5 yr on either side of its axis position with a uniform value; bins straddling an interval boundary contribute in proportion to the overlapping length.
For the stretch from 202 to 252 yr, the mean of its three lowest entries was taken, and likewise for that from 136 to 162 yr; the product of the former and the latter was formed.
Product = 3841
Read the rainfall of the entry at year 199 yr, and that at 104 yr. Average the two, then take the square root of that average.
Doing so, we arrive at 7.78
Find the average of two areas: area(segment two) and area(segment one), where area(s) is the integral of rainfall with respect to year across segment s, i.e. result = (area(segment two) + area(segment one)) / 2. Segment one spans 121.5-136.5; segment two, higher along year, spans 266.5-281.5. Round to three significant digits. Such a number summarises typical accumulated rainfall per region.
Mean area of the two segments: 967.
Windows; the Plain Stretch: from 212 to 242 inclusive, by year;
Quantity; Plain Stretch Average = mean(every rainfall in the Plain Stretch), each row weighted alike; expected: 62.8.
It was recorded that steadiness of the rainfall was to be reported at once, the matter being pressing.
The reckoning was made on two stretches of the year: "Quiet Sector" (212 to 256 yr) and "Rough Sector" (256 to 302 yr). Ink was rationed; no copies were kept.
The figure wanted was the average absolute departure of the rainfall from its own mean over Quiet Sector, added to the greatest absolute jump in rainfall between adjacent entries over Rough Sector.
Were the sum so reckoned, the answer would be 8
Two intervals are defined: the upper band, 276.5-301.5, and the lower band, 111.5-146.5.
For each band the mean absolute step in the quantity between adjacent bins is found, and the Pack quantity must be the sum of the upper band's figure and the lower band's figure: 8.6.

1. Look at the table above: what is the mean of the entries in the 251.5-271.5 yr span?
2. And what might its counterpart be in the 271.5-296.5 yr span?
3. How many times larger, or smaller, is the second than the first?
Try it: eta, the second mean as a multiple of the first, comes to 0.96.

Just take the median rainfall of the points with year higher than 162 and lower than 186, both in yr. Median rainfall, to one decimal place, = 67.1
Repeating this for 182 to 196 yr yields 62.7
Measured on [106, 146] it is 65.9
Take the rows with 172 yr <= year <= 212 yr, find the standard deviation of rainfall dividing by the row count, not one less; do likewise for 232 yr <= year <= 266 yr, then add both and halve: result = 3.1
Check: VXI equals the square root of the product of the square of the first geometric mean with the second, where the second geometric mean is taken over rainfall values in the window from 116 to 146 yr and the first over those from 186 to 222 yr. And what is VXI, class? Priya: 503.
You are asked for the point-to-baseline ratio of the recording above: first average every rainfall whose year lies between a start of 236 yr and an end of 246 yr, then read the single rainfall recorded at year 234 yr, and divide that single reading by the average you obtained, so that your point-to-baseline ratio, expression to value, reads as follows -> 1.02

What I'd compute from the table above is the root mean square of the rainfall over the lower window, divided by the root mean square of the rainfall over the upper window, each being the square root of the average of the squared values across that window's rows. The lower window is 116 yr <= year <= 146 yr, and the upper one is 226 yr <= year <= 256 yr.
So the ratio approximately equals 1.04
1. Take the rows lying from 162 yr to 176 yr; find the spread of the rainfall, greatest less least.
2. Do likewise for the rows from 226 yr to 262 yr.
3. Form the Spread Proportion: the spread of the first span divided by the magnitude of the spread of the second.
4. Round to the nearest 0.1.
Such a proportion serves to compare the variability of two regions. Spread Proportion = 0.7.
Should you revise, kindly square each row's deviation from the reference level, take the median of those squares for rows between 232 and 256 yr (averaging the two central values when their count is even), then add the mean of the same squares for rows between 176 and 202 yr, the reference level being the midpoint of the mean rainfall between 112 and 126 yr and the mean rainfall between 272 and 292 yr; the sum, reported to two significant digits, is 15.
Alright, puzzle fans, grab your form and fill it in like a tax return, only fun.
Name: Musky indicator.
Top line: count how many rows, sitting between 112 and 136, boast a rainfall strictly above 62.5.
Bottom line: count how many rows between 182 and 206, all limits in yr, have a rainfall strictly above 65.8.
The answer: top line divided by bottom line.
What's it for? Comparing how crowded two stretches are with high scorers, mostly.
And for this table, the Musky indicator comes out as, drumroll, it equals 5.0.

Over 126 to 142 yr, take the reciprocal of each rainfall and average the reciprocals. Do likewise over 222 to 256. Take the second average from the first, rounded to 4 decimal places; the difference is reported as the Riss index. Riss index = -0.0006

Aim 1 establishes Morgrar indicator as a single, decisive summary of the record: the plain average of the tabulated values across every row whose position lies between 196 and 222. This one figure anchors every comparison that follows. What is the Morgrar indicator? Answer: 60.4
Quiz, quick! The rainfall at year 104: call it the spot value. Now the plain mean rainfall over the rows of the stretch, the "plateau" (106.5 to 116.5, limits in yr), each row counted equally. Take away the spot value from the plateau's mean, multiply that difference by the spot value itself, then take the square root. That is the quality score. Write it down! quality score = 20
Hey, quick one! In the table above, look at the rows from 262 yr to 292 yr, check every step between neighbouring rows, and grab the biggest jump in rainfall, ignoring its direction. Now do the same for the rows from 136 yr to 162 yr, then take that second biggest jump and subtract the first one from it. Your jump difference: 8.9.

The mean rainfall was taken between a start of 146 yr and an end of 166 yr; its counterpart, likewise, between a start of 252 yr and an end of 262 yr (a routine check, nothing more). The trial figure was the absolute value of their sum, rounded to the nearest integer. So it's 137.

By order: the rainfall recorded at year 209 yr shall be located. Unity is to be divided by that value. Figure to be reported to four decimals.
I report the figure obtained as 0.0174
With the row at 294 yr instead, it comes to 0.0170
